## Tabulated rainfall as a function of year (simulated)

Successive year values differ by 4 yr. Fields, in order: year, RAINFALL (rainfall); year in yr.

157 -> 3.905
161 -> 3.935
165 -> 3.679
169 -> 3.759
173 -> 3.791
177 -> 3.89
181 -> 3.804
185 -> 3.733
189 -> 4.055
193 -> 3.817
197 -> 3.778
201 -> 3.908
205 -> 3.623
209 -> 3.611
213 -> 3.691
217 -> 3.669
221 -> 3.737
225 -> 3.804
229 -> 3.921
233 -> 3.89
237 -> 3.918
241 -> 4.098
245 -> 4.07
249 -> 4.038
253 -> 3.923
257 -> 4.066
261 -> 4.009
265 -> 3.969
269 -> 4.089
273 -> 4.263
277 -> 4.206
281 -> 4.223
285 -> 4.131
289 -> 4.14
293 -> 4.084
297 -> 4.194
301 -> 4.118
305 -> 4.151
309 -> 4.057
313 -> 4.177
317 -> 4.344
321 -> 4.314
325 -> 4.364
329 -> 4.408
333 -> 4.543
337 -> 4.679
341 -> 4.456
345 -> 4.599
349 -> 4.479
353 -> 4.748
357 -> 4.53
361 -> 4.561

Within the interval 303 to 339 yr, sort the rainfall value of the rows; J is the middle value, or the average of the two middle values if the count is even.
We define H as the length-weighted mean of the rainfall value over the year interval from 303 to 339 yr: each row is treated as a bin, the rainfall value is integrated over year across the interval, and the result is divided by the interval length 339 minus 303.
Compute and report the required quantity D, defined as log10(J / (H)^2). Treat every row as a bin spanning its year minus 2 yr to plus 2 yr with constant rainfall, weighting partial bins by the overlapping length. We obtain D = -0.64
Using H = 4.34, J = 4.34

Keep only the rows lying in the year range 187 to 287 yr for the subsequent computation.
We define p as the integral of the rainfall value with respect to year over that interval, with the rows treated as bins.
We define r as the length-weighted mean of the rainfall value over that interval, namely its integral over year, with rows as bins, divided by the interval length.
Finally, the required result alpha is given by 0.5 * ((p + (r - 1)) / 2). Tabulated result 99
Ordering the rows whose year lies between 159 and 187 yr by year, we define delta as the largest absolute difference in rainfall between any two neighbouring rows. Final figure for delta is 0.26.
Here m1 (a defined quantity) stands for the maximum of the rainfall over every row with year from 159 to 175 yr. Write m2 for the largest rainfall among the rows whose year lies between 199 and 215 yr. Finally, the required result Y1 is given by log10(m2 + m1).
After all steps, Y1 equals 0.894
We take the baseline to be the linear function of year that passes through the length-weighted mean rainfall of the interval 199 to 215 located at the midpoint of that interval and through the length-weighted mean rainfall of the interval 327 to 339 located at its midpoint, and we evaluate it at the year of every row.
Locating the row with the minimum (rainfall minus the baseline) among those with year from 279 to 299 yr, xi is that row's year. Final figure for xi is 293 yr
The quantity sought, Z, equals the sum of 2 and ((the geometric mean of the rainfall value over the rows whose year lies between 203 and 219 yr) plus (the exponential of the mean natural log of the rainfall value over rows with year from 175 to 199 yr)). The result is 9.5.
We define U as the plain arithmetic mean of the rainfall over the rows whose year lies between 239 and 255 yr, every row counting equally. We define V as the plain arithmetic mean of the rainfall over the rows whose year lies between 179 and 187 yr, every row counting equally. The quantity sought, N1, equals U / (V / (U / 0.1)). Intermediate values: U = 4.03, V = 3.8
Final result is 43.1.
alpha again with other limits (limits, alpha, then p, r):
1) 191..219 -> 27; 104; 3.73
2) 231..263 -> 33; 128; 4.00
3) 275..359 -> 92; 364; 4.33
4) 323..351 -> 32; 126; 4.50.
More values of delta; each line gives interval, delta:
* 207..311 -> 0.18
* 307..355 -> 0.27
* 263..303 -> 0.17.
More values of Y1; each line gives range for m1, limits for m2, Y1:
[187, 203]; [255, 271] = 0.911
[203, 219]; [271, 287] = 0.901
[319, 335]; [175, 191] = 0.934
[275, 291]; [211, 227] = 0.905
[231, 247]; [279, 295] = 0.920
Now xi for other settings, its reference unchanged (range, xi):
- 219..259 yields 253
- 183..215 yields 209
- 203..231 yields 209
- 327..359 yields 357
